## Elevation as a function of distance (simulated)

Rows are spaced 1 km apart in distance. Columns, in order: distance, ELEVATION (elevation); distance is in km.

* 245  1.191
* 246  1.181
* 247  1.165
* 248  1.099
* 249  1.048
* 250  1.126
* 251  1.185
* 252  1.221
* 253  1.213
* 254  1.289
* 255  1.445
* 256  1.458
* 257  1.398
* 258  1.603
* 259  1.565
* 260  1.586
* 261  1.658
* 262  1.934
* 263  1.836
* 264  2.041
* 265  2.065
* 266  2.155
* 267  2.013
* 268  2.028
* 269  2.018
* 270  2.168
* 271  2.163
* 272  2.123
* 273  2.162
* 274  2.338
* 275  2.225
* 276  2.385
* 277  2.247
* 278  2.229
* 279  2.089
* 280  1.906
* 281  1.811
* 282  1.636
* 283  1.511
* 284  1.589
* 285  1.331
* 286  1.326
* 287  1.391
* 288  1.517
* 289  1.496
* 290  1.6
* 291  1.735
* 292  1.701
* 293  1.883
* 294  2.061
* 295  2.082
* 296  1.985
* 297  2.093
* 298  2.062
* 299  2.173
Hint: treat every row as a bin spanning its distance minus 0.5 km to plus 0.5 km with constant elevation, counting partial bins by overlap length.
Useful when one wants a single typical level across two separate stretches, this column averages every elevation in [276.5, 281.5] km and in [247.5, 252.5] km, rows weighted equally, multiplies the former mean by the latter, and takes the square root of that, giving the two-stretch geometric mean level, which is 1.53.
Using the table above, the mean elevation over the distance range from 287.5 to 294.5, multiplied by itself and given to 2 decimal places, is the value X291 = 2.94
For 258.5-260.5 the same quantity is 2.48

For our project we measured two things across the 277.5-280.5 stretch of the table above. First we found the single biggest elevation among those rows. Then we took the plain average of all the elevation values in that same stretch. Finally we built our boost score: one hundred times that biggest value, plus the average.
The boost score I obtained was 225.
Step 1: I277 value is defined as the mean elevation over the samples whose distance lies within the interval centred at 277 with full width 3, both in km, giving 2.3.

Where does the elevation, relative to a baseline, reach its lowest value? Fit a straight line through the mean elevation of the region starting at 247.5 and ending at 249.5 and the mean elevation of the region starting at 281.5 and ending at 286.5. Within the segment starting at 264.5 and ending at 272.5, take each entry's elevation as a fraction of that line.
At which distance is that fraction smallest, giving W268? 269 km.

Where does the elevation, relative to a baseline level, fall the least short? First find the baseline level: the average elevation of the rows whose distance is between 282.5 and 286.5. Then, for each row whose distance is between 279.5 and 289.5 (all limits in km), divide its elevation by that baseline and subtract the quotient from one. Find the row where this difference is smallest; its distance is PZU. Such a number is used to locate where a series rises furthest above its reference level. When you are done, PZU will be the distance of 280 km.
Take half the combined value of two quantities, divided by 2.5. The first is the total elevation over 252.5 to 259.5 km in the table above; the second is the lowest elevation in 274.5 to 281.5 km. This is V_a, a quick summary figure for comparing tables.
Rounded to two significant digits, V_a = 2.4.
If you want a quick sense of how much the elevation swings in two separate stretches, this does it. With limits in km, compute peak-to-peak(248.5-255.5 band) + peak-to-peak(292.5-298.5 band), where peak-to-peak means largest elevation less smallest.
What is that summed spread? 0.61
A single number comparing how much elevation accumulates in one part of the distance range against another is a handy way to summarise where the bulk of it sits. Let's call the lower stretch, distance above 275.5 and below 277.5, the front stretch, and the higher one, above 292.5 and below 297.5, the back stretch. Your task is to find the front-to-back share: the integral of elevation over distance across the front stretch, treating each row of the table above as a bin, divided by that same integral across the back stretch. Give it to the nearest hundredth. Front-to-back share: 0.46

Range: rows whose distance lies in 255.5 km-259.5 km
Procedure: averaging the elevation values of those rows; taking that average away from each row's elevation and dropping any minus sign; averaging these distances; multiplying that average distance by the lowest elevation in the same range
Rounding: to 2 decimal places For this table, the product 0.11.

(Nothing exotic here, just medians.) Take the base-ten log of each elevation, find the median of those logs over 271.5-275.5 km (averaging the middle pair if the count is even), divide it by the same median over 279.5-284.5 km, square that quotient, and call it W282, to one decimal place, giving 2.5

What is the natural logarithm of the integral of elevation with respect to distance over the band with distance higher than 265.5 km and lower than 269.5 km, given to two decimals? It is 2.11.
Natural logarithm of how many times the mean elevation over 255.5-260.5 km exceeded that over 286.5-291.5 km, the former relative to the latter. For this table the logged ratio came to 0.0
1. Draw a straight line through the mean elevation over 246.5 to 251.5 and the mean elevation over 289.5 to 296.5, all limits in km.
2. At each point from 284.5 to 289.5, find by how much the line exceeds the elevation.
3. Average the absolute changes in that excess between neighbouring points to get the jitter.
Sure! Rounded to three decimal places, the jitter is 0.054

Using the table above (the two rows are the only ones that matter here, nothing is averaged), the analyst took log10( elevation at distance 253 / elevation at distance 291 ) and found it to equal -0.16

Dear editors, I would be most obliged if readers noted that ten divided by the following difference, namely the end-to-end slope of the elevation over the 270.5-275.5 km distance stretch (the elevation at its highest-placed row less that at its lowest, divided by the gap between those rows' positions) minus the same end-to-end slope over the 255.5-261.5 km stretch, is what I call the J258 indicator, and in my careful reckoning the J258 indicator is -408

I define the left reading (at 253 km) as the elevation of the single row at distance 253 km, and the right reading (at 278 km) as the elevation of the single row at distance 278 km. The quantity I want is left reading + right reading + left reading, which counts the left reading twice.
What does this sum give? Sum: 4.7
